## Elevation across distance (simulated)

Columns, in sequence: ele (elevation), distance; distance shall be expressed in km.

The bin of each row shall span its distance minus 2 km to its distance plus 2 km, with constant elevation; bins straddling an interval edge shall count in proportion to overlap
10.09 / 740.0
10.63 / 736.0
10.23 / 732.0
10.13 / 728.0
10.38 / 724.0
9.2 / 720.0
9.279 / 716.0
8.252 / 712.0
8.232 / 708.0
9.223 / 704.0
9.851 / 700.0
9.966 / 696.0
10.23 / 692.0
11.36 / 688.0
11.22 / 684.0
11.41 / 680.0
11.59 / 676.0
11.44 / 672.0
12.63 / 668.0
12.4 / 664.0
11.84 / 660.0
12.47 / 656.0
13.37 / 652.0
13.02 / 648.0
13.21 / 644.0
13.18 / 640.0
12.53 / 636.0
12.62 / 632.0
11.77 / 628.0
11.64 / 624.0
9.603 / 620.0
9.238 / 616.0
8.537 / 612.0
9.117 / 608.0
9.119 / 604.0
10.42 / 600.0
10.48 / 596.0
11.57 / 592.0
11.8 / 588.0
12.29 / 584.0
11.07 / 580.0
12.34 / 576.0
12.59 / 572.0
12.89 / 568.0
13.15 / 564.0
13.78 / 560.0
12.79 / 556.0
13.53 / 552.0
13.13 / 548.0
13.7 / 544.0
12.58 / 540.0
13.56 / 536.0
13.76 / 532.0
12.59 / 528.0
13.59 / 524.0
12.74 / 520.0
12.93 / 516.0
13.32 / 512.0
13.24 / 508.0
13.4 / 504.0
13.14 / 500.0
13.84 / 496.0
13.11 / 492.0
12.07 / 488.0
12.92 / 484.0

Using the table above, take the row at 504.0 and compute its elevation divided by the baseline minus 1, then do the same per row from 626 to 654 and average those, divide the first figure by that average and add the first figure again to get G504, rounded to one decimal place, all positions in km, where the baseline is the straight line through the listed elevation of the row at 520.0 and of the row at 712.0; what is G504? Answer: 0.1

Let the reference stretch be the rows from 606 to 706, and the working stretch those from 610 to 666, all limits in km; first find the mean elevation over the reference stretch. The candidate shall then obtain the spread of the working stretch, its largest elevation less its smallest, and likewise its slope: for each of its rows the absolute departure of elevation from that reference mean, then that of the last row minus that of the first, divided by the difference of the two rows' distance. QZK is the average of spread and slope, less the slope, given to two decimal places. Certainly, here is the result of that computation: 2.43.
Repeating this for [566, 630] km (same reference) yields 2.19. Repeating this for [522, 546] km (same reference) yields 0.59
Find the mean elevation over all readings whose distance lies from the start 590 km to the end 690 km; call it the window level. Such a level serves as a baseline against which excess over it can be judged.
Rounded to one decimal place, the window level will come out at 11.4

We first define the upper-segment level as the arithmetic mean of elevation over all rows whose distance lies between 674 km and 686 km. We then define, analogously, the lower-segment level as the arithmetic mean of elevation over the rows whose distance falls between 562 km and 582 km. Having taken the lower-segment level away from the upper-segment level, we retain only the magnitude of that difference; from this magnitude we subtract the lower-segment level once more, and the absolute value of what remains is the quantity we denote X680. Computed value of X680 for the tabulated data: 11.41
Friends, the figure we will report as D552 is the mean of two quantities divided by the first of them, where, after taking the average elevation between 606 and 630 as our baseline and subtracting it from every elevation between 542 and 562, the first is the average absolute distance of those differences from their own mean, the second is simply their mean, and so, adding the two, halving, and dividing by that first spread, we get 5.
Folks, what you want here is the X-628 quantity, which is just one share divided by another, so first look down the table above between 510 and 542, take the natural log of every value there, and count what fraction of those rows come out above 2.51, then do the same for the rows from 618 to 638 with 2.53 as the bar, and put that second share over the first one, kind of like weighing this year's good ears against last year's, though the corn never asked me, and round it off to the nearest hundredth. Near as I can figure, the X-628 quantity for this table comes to 0.20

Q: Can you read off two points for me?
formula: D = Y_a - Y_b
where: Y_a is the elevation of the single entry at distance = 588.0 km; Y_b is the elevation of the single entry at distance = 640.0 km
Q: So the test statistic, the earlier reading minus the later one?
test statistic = -1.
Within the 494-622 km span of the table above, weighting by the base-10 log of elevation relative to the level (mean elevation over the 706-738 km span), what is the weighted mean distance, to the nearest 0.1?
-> 539.8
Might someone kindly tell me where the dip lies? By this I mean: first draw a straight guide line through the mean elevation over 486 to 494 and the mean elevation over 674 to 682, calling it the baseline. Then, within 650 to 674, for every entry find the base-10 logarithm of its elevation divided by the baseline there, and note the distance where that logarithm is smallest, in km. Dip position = 672.0 km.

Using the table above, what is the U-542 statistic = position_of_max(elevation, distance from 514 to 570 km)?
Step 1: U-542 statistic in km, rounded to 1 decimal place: 560.0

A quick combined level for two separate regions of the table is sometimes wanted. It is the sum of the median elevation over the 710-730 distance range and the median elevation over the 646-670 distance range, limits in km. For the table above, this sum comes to 21.8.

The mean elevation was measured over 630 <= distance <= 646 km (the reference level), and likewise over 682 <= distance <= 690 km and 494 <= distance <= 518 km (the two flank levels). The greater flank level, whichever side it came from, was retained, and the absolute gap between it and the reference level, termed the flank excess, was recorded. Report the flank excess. 0.43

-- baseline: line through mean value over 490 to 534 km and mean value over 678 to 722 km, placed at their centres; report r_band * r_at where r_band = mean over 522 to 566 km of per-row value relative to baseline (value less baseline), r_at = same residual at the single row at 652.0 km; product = 1.7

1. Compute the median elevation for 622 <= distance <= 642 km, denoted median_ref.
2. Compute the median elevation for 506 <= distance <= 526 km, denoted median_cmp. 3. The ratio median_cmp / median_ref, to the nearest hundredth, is 1.06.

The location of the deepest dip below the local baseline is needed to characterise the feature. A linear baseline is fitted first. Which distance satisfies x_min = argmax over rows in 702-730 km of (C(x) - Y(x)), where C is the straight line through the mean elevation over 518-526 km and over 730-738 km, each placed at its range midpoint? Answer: 708.0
